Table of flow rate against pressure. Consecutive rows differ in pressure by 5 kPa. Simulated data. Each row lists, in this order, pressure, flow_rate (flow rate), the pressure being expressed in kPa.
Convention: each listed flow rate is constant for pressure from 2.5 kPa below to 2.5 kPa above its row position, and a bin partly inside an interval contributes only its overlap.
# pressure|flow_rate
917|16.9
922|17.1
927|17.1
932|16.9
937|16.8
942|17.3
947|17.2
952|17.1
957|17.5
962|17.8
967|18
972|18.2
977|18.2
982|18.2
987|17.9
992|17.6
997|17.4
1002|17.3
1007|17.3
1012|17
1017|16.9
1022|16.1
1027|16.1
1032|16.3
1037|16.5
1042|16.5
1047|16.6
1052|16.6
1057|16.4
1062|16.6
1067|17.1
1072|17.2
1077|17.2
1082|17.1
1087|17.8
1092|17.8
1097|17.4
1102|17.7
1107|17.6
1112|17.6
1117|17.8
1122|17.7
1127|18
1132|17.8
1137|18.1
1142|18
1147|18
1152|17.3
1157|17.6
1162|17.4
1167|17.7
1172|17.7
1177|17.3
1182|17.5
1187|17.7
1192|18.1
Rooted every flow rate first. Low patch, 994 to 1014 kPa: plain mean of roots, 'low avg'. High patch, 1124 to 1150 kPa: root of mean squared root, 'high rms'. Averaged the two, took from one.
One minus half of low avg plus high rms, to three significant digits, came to -3.20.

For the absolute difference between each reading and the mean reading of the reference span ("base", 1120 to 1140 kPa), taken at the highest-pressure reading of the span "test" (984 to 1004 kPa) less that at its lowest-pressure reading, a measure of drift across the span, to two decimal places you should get 0.60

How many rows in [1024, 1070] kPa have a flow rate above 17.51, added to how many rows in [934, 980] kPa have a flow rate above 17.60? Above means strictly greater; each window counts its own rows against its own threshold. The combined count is 4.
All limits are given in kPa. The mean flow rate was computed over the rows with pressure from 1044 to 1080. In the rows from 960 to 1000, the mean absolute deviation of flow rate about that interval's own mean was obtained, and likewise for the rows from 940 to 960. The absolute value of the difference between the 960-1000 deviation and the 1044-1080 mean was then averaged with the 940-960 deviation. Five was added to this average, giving 13.4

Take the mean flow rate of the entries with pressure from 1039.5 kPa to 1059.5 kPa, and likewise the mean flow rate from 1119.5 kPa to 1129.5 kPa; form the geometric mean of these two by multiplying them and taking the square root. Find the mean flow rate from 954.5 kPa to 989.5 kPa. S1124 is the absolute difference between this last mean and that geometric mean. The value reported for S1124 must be 0.8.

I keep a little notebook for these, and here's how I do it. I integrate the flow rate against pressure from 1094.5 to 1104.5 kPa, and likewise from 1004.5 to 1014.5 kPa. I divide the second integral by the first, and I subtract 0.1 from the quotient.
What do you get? 0.877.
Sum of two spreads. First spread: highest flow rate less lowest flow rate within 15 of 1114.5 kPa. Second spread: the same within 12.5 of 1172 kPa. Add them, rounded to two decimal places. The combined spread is 0.80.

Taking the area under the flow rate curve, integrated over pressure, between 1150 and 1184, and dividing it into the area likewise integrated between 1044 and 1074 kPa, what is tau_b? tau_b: 0.8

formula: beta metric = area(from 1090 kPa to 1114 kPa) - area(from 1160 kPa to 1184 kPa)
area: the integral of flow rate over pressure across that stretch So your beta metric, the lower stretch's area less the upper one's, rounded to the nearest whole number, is 2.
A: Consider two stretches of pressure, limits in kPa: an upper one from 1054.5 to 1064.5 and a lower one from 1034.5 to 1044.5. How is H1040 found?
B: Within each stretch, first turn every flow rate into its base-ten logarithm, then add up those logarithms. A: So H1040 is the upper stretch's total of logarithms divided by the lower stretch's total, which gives 1.00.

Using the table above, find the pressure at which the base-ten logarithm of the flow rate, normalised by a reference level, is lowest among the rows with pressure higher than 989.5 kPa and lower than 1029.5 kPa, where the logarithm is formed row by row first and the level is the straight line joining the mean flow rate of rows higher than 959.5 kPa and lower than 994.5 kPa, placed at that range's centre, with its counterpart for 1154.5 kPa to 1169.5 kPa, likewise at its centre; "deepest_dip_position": 1022 kPa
